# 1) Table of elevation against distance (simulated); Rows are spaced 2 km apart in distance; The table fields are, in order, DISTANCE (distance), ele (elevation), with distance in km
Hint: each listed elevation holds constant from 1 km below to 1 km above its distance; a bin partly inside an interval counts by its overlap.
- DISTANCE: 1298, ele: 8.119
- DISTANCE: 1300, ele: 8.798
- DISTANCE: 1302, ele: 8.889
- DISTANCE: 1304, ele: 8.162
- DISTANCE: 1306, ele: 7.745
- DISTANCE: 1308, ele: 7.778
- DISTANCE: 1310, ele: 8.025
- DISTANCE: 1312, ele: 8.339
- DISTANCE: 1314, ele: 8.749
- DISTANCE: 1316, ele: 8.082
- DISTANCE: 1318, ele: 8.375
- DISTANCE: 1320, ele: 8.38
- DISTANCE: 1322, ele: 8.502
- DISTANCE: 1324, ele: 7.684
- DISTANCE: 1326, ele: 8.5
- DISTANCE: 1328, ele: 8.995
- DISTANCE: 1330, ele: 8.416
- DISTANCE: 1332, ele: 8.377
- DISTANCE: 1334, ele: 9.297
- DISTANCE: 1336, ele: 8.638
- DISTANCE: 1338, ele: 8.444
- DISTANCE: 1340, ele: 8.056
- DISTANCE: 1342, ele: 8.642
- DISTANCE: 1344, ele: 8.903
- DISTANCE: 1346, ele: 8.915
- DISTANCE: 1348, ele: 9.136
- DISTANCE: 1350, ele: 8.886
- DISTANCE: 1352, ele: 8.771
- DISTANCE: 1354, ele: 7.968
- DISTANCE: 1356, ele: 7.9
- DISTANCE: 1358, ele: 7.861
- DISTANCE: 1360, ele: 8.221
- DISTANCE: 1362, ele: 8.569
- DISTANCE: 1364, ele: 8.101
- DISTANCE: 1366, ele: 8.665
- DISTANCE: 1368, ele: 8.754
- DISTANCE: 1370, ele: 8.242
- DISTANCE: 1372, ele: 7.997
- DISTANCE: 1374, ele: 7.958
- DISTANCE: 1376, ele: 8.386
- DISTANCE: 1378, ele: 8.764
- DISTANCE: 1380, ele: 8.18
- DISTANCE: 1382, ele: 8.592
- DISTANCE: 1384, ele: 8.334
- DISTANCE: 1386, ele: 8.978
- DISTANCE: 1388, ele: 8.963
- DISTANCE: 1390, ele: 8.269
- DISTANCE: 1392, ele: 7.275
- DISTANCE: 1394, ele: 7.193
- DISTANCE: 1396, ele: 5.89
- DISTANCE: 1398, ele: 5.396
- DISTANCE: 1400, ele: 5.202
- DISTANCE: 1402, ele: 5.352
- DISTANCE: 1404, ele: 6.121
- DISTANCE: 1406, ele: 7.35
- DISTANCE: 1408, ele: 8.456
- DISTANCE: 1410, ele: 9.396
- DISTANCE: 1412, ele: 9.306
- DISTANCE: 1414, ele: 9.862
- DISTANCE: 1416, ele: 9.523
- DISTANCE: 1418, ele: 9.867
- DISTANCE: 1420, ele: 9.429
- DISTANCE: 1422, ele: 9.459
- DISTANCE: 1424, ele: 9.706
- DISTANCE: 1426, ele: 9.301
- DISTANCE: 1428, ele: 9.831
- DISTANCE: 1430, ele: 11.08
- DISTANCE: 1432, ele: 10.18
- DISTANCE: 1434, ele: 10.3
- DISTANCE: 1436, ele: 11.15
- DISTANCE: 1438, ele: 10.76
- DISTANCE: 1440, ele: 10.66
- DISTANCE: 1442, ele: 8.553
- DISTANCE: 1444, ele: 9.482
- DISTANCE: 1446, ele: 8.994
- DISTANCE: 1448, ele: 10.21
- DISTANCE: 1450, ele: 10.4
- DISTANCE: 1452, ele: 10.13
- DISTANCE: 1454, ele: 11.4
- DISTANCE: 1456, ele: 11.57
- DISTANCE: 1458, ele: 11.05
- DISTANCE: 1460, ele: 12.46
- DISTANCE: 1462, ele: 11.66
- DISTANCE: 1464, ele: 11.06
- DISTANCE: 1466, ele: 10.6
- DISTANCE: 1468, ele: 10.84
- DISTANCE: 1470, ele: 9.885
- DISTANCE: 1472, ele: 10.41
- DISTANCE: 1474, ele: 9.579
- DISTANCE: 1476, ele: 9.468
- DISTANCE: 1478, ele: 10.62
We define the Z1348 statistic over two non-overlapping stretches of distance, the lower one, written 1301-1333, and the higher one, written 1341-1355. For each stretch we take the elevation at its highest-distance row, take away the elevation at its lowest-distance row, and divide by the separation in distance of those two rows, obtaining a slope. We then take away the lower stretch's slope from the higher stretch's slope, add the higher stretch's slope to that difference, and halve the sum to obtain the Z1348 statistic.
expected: -0.05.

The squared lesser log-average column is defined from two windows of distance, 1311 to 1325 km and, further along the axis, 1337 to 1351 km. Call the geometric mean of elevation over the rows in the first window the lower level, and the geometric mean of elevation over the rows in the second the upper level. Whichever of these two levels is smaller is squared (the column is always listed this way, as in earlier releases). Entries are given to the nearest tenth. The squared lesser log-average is 68.8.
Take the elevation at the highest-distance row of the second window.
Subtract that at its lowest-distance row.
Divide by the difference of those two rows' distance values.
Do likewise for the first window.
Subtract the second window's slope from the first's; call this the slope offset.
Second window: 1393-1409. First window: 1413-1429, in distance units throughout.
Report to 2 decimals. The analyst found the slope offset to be -0.09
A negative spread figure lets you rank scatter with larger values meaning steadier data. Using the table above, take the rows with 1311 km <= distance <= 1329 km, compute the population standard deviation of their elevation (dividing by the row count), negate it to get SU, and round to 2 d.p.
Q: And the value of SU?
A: -0.35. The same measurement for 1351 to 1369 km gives -0.36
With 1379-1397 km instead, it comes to -0.95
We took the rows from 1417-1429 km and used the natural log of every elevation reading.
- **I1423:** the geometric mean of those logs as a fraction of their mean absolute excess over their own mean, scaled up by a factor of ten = 1072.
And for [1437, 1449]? 288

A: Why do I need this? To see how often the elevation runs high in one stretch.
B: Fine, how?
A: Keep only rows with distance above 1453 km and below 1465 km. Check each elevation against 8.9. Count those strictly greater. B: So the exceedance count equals 6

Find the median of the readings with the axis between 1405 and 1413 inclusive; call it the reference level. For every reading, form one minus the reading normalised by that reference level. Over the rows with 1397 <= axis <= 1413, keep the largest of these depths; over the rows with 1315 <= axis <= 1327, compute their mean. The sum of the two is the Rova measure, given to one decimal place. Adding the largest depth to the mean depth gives 0.5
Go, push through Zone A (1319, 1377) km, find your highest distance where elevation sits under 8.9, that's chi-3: 1376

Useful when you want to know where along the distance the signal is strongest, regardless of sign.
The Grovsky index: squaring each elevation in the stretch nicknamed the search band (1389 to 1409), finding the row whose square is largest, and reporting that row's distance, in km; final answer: 1408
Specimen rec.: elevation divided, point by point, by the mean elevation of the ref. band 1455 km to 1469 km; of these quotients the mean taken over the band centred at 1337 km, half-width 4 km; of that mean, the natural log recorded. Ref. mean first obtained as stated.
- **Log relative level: -0.27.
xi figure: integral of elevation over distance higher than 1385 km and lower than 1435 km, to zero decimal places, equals 423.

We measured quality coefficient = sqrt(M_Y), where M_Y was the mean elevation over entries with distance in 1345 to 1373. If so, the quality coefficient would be 2.90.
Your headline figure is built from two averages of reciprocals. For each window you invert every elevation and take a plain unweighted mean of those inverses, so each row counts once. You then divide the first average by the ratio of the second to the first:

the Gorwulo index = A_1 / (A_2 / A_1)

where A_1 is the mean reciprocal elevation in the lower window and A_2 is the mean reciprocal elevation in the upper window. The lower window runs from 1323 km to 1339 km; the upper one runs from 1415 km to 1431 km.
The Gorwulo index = 0.134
